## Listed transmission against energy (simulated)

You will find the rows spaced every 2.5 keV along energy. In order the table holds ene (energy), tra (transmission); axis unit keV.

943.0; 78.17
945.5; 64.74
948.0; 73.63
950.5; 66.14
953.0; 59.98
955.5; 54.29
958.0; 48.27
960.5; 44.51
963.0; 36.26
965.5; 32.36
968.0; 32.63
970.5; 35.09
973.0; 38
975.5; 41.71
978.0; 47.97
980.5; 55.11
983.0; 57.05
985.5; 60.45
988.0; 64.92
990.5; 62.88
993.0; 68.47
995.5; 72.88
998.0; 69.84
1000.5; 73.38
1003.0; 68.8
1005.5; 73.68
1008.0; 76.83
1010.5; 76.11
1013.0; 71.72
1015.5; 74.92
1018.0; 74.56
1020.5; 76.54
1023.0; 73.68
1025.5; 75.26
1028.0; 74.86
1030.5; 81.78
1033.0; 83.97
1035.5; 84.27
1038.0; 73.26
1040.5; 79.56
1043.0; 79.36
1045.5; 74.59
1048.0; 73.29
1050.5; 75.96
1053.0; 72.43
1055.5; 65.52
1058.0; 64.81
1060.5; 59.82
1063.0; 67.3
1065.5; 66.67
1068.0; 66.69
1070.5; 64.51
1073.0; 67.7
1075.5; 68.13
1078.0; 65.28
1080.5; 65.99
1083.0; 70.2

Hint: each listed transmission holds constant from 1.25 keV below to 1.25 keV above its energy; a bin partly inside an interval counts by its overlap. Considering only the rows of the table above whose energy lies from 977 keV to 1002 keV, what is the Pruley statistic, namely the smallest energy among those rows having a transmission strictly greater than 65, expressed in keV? 993.0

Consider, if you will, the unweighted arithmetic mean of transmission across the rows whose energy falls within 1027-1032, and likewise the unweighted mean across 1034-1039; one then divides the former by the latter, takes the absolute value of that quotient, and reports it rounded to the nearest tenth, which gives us 1.0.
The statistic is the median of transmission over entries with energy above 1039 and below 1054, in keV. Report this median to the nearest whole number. 75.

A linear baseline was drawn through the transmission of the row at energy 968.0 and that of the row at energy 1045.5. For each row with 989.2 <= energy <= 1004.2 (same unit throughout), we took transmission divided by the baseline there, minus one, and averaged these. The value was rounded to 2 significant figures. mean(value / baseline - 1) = 0.44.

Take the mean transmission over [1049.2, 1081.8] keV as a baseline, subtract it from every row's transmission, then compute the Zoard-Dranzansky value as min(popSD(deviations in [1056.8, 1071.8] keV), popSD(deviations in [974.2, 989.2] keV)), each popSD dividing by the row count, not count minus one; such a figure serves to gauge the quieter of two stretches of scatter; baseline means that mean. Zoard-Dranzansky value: 2.5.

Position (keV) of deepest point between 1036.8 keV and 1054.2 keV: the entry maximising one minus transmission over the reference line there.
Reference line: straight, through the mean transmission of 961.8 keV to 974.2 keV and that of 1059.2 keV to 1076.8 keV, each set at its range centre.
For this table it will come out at 1053.0 keV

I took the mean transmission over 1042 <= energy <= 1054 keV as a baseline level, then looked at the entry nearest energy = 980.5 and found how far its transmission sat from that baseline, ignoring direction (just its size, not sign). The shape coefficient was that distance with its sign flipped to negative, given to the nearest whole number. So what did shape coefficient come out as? -20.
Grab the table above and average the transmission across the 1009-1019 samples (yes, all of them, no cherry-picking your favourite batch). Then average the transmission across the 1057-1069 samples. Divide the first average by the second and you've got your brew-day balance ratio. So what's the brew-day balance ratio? 1.14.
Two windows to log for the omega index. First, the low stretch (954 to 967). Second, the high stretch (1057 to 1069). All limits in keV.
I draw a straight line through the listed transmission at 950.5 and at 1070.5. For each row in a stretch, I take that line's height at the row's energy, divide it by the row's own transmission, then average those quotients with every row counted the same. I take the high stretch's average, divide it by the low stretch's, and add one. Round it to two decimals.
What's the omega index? 1.63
